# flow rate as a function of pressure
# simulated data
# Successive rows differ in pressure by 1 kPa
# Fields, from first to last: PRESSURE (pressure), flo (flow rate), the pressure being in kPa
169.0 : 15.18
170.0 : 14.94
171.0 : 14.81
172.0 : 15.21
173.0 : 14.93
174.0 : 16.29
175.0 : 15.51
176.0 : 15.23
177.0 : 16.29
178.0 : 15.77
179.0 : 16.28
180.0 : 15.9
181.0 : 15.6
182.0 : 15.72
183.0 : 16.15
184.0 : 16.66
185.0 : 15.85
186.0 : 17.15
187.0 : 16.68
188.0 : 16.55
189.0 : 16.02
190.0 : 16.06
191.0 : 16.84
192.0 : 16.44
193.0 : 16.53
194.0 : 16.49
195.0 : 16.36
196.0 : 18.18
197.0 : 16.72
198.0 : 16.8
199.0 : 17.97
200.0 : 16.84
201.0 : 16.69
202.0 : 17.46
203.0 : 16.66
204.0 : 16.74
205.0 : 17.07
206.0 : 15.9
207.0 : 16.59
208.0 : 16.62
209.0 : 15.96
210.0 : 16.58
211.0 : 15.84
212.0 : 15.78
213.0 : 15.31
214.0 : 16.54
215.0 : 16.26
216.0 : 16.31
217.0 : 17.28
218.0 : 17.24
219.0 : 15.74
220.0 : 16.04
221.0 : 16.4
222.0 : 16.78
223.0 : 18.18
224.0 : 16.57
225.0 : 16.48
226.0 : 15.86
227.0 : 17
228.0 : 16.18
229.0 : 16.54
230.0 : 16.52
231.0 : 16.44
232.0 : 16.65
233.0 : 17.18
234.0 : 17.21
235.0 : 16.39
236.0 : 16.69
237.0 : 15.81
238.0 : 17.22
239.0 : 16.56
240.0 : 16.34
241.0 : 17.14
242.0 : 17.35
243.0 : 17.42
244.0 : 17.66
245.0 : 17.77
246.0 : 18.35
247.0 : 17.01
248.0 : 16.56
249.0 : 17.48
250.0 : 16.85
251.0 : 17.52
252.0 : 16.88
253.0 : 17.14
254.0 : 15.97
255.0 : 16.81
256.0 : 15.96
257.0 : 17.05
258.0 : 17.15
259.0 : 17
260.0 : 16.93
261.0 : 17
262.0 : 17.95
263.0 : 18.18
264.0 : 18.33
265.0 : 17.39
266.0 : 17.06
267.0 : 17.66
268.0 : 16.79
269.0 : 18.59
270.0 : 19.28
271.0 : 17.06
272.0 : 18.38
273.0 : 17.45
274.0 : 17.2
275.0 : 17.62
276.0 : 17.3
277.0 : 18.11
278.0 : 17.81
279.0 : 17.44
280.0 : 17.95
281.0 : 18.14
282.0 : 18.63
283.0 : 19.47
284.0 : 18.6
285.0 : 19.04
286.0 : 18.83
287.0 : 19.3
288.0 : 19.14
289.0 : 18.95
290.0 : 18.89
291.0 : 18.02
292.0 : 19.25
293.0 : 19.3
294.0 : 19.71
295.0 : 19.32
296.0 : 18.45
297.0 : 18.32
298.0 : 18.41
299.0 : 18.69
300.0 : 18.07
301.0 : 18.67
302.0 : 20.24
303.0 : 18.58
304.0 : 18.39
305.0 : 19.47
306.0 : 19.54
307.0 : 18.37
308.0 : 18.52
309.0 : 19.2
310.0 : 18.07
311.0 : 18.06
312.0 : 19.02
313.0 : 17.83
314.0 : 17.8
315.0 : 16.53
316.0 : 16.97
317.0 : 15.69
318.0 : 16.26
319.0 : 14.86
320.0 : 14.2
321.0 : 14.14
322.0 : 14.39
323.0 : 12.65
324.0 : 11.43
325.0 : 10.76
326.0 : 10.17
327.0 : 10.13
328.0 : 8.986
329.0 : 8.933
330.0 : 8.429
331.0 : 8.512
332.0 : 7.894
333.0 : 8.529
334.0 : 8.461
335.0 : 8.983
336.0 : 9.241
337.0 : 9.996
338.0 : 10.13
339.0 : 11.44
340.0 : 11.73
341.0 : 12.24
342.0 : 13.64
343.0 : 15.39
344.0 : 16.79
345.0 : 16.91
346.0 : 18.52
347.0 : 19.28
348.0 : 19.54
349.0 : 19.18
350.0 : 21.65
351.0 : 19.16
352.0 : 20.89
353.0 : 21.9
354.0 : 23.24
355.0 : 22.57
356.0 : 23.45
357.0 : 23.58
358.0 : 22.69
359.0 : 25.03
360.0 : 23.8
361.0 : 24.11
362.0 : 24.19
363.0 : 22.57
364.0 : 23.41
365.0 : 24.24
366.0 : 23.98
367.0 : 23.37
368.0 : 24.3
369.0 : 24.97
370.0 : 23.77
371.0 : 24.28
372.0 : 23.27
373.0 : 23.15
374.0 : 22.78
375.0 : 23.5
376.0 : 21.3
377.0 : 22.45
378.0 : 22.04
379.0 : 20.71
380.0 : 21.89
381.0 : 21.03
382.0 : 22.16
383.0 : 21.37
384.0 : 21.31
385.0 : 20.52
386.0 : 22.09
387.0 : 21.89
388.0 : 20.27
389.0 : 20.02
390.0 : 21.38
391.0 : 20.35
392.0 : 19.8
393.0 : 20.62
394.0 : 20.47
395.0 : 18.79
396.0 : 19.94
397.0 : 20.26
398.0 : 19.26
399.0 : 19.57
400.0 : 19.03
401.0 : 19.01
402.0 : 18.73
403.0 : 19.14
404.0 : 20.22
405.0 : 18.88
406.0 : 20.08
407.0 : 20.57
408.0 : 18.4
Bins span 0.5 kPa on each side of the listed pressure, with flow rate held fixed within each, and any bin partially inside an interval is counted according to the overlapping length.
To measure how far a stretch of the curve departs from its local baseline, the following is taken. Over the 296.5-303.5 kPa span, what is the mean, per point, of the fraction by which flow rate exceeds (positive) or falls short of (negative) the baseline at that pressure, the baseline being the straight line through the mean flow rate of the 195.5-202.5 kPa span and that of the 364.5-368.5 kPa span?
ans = -0.12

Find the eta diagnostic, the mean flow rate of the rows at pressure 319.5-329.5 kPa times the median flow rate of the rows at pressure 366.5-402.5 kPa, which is 247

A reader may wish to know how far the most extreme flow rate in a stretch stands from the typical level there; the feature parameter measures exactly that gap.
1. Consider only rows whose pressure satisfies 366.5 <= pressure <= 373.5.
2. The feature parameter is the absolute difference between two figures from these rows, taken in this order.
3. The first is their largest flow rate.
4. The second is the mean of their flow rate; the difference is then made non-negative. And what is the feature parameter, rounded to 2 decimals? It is 1.10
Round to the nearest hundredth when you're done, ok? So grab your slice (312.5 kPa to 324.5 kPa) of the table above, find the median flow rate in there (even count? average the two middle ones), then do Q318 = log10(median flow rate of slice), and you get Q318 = 1.18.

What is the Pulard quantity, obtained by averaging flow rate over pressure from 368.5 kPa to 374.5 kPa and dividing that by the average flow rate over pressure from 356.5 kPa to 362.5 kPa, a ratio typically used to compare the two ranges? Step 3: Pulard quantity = 1.0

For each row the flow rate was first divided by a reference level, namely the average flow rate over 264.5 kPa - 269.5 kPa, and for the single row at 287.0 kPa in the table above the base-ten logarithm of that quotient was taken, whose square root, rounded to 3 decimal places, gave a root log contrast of 0.206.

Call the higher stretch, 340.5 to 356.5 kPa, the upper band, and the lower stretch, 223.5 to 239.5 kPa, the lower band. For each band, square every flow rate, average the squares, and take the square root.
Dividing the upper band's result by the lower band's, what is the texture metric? 1.2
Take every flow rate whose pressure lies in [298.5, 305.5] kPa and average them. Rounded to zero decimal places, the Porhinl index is 19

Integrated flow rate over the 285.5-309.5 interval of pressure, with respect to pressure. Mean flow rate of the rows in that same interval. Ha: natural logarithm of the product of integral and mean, 9.06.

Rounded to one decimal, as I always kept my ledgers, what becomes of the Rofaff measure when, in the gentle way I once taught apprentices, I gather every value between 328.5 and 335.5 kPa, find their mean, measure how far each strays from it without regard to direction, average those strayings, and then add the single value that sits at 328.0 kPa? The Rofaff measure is 9.2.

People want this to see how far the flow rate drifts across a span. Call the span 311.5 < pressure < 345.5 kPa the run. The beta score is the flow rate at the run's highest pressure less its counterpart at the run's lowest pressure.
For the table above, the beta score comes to -2.1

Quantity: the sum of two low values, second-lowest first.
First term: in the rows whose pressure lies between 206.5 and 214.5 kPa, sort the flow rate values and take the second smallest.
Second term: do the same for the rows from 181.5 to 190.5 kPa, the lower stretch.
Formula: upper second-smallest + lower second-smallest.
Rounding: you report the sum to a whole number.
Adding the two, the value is 32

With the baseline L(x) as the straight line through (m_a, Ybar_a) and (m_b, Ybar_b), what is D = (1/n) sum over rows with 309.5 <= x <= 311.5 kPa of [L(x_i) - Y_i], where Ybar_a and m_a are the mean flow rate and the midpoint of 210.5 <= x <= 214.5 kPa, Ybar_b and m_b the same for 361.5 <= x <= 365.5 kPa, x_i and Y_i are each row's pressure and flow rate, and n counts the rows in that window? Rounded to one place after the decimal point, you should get 2.8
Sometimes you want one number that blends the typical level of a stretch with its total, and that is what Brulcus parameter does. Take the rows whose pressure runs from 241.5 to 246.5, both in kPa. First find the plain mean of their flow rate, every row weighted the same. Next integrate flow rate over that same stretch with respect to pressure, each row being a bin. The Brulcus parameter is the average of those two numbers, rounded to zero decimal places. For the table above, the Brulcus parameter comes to 53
